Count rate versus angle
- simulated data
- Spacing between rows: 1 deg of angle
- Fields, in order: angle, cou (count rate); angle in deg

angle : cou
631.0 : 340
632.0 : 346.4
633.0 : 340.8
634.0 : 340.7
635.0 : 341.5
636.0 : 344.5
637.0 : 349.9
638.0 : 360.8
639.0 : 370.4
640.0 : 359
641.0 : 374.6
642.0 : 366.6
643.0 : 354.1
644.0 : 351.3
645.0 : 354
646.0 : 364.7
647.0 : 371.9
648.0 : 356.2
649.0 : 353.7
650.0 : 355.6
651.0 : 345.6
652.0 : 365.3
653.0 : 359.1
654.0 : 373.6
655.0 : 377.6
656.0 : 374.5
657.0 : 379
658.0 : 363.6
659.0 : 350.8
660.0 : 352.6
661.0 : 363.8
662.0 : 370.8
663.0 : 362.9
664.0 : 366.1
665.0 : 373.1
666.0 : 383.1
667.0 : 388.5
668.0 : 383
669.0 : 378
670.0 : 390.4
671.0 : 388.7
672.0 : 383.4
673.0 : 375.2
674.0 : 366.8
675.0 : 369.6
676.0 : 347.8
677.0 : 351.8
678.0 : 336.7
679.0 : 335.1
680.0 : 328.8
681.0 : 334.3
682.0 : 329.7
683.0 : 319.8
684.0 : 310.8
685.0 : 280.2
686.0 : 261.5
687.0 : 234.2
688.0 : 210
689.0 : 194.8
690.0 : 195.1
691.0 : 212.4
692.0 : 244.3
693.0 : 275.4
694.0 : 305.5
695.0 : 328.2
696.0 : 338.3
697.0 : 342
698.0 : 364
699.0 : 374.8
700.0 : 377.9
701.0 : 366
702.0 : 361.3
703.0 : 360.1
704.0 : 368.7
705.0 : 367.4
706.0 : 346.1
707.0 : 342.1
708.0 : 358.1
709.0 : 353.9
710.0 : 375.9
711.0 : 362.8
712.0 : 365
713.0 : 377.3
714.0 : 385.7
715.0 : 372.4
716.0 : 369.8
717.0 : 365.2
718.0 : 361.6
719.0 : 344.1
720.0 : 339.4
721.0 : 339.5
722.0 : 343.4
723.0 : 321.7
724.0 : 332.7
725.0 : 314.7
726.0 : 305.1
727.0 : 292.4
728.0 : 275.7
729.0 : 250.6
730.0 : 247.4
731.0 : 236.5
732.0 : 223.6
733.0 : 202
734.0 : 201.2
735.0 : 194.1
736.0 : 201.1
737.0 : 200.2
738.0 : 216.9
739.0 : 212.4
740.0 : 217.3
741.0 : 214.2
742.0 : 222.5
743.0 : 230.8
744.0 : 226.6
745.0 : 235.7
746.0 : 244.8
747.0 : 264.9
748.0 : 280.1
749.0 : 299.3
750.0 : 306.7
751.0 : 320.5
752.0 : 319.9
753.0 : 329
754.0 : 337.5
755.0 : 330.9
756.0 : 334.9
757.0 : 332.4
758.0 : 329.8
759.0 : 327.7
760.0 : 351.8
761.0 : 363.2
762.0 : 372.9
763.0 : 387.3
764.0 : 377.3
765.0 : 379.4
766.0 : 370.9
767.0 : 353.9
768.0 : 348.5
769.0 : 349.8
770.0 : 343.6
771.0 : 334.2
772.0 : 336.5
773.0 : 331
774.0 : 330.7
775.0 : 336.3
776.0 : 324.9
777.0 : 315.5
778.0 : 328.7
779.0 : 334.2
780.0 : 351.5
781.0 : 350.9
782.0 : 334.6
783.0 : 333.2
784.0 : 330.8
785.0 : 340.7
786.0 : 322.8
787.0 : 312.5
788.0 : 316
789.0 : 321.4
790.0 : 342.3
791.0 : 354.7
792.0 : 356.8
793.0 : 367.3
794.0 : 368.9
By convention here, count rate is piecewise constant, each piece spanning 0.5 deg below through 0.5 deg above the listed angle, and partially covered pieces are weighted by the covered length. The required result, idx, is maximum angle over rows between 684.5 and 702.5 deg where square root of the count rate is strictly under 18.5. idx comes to 697.0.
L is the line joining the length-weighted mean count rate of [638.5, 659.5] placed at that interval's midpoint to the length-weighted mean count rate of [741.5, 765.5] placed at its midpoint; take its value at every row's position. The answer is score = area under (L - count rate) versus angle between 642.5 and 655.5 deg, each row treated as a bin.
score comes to 35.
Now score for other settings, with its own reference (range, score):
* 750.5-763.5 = -394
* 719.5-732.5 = 415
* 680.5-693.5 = 1078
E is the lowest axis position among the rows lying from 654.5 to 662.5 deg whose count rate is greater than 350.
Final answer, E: 655.0 deg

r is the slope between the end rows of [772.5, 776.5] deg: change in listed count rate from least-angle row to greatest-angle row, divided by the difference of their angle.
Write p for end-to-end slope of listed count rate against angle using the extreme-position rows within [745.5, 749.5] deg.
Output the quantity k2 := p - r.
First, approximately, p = 18.2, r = -2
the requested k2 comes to 20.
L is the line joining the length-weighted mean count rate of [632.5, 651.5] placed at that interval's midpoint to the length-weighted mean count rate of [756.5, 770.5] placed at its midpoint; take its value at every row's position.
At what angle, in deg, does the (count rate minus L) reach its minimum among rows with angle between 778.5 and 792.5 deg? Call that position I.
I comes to 787.0 deg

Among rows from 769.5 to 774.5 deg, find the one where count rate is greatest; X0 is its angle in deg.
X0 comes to 770.0 deg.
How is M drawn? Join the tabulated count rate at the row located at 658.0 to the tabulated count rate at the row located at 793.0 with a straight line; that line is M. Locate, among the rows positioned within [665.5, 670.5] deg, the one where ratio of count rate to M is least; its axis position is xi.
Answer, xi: 669.0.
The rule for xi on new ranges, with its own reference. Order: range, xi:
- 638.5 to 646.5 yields 644.0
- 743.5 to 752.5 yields 744.0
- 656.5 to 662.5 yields 659.0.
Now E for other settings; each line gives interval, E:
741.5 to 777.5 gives 760.0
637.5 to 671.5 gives 638.0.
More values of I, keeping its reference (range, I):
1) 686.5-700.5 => 689.0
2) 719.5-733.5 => 733.0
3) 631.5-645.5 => 634.0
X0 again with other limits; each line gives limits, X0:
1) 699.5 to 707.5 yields 700.0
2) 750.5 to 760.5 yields 760.0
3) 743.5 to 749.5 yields 749.0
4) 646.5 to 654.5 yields 654.0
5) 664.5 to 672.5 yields 670.0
